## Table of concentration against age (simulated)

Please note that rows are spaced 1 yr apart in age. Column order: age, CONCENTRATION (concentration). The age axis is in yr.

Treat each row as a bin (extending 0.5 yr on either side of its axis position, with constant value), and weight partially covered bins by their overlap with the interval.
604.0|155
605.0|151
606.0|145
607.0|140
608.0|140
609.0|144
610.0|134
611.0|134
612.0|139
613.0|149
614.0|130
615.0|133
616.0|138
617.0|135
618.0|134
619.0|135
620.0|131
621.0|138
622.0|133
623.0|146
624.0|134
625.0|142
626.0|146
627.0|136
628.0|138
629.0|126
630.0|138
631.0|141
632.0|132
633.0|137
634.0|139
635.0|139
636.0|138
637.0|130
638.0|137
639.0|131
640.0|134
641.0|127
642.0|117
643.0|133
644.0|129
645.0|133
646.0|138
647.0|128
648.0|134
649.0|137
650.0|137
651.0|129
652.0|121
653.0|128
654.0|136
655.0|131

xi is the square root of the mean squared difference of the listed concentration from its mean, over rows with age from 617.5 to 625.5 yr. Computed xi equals 4.7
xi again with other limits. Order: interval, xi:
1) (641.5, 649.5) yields 6.2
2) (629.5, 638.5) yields 3.3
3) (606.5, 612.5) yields 3.5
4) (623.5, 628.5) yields 4.3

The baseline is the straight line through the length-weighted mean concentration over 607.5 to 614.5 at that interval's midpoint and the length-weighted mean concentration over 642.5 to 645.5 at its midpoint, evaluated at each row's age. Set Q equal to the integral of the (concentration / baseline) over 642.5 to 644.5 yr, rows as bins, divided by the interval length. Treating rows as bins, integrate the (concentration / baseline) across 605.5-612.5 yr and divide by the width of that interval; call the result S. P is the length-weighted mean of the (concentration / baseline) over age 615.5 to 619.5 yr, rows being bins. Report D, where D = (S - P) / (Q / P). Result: 0.02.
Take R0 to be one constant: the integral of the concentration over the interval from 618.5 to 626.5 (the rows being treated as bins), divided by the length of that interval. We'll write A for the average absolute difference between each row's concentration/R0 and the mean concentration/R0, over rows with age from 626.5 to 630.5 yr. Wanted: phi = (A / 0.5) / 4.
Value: 0.015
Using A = 0.031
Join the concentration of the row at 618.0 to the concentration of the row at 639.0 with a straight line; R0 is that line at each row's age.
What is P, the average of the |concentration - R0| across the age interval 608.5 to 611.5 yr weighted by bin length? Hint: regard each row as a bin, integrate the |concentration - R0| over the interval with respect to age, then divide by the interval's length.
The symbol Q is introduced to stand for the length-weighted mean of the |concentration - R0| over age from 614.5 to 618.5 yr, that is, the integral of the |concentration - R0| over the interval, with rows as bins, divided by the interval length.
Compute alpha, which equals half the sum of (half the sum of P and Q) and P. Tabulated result 3.1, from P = 3.6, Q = 1.5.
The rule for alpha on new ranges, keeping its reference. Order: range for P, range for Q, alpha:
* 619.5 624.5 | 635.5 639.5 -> 4.0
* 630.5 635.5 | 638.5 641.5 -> 4.9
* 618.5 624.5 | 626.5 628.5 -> 3.9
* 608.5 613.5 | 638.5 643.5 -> 5.5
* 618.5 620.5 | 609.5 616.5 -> 2.5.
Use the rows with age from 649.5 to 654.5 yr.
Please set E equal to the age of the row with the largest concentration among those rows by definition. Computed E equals 650.0 yr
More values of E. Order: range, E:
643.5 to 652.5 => 646.0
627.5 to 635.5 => 631.0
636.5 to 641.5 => 638.0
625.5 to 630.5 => 626.0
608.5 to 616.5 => 613.0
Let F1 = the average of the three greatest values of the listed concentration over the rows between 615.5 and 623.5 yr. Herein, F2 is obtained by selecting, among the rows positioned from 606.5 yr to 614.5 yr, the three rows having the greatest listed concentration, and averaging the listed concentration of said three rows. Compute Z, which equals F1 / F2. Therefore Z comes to 0.97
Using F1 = 140.7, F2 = 144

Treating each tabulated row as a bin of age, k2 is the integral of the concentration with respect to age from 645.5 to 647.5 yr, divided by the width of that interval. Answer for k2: 133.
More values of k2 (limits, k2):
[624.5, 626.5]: 144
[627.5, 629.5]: 132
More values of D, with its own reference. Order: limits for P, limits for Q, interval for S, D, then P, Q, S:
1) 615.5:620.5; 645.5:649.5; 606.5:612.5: 0.01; 0.98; 1.03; 0.997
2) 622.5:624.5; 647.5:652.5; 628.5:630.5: -0.05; 1.03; 1.01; 0.980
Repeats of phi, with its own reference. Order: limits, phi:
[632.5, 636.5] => 0.003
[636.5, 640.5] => 0.009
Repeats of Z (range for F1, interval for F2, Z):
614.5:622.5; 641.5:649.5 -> 1.00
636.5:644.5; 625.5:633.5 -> 0.95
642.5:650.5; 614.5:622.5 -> 1.00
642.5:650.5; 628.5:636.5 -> 0.98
